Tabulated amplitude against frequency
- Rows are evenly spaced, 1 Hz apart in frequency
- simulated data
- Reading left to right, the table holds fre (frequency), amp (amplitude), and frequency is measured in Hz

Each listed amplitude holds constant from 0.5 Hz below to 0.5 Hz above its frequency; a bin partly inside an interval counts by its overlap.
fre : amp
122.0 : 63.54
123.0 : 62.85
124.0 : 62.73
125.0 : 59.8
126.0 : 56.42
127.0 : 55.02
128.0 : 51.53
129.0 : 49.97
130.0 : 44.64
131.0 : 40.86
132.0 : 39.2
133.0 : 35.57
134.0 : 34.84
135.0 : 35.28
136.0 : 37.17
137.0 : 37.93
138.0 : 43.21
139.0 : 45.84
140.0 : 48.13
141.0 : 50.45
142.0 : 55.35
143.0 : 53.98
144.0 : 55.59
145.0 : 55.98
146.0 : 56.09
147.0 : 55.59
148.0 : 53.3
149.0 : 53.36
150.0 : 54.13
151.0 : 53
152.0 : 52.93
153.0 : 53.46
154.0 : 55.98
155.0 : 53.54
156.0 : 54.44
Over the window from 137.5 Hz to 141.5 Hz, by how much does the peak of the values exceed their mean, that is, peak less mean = 3.5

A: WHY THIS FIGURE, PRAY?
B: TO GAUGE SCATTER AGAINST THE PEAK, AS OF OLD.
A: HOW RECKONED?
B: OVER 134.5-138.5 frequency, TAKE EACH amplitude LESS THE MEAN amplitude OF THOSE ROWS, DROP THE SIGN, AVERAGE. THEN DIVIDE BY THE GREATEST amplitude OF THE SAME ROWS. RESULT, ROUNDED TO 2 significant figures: 0.056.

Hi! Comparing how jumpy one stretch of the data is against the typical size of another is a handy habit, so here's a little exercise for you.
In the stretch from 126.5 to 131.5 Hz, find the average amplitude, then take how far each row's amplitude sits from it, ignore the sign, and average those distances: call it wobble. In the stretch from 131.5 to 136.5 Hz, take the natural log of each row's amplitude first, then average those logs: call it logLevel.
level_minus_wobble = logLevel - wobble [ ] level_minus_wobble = -0.9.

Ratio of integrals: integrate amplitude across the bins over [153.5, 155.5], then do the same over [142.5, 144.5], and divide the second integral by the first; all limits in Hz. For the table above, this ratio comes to 1.0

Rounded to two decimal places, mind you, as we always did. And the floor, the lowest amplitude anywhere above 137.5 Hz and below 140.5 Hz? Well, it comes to 43.21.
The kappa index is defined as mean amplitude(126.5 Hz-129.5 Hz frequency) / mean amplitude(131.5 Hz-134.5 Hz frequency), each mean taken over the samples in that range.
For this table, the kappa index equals 1.4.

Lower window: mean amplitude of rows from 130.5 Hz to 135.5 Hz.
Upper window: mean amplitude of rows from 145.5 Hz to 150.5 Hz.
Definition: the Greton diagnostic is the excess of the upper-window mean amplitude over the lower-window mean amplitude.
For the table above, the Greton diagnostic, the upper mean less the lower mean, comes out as 17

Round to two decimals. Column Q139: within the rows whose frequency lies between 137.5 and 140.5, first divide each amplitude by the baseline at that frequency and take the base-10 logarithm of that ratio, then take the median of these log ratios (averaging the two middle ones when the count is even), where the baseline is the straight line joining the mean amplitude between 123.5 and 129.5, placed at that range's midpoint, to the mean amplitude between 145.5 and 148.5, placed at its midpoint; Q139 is -0.08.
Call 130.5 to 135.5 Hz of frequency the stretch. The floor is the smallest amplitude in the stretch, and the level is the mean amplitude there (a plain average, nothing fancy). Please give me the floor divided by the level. 0.94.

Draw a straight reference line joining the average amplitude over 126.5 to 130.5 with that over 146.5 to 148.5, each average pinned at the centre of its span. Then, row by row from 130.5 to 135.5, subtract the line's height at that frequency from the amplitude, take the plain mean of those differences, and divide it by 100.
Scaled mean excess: -0.14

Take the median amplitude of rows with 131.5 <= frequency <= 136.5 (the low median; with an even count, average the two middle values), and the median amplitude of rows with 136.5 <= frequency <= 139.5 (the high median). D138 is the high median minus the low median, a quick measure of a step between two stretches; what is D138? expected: 8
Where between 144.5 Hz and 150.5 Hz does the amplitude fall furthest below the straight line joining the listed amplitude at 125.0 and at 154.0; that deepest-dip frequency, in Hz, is 148.0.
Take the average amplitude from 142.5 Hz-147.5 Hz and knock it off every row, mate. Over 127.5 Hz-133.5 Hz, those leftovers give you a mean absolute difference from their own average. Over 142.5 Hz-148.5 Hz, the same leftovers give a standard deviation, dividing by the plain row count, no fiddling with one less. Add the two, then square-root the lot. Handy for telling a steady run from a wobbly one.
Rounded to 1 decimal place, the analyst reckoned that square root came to 2.5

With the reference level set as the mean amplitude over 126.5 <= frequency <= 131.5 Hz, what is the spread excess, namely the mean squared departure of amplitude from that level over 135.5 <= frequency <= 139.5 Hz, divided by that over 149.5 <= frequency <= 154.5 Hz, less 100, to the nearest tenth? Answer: -97.9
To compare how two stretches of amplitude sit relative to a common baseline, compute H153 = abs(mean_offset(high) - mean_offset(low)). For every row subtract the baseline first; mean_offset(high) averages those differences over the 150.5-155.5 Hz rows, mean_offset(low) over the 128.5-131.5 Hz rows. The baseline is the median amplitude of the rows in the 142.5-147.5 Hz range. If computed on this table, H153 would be 8.6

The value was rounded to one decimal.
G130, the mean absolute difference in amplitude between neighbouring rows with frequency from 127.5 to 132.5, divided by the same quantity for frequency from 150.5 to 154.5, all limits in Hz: 3.0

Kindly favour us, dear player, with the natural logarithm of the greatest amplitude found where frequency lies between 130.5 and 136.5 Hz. 3.71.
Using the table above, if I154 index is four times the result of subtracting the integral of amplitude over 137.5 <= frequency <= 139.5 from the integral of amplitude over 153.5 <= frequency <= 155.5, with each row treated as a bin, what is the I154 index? 82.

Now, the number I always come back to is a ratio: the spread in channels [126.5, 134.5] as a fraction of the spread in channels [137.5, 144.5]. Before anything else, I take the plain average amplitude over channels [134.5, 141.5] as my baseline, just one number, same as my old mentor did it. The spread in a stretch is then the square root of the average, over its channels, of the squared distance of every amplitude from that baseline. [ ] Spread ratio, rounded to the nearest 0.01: 0.80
